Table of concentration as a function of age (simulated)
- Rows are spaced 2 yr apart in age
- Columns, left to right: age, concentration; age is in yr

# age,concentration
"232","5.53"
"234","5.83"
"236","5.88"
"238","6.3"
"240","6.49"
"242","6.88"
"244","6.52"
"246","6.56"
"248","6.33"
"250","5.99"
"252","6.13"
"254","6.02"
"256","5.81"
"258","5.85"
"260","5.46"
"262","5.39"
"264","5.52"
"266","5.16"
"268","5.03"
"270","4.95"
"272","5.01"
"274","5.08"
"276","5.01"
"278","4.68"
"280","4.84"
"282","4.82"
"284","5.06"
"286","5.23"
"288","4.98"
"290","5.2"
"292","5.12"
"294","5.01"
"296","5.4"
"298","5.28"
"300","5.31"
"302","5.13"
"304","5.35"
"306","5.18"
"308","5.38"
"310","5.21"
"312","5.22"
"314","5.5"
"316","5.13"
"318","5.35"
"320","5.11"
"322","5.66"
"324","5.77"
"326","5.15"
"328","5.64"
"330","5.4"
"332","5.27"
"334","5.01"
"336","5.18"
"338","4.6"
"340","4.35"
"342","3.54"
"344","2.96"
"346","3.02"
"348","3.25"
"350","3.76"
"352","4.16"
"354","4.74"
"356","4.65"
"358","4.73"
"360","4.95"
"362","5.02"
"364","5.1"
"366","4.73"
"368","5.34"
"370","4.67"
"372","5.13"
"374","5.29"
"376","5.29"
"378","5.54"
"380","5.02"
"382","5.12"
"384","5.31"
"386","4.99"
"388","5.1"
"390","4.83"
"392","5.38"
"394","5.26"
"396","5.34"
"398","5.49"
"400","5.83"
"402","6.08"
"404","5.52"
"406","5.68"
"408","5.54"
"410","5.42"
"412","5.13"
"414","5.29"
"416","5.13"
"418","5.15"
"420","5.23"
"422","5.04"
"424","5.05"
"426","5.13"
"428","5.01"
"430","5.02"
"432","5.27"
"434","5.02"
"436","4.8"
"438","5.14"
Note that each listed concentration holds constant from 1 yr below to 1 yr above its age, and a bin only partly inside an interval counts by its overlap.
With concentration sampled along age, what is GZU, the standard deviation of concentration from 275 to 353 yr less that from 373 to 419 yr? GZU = 0.42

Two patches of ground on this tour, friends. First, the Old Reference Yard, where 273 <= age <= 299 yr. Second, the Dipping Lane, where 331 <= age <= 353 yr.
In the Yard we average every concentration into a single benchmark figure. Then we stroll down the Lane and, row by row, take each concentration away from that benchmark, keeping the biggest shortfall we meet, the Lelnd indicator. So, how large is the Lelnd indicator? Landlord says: 2.1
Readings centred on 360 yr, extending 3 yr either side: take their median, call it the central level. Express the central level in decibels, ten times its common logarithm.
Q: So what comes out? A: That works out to 6.95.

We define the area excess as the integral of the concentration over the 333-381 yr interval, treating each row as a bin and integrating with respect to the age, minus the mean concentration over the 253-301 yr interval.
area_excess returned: 215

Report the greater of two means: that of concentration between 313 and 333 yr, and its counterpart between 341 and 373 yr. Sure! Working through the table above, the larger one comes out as 5.40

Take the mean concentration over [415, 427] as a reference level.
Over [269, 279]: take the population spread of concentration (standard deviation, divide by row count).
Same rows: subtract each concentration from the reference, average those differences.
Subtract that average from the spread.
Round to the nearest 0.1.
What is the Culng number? 0.0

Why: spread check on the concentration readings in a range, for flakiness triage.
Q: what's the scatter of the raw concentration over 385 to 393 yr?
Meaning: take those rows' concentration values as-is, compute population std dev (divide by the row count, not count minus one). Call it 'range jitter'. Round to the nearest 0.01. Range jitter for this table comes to 0.20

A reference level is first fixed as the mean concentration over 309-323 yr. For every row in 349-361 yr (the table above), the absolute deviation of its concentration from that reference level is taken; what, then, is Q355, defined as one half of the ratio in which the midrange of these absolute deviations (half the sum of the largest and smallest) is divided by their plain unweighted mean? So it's 0.59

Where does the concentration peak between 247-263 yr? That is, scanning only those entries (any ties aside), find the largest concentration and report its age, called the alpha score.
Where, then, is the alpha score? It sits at 248 yr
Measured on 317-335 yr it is 324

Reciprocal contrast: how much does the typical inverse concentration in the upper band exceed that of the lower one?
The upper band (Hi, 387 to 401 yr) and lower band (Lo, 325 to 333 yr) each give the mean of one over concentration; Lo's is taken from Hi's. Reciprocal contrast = 0.002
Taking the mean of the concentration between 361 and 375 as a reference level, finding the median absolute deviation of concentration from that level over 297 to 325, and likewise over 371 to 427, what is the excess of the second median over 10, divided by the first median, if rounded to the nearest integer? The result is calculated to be -38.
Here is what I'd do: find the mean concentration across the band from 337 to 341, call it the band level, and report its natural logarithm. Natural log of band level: 1.50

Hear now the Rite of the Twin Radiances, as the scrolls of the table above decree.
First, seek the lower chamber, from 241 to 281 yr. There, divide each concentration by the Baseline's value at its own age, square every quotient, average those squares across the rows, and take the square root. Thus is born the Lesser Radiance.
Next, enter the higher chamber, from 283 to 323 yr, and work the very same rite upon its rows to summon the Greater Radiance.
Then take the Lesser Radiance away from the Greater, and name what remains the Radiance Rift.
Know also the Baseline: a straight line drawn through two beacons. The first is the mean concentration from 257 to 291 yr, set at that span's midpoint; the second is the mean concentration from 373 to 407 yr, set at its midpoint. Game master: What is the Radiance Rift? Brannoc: -0.10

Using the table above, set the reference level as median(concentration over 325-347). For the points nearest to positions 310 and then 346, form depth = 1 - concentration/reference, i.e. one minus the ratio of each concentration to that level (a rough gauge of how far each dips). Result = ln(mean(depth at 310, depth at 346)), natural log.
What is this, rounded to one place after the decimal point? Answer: -1.7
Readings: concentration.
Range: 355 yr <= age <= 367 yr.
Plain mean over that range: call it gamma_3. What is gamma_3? 4.86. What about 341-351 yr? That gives 3.31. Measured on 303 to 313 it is 5.27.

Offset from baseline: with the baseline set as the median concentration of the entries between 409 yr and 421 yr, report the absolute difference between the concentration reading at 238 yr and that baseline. 1.11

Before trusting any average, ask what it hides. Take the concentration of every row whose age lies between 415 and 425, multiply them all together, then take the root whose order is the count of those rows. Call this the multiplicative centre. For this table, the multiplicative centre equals 5.1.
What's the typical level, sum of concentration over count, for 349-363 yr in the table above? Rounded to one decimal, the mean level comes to 4.6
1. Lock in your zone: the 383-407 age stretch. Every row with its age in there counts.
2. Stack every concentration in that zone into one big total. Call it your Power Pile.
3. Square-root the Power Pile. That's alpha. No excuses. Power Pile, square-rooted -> 8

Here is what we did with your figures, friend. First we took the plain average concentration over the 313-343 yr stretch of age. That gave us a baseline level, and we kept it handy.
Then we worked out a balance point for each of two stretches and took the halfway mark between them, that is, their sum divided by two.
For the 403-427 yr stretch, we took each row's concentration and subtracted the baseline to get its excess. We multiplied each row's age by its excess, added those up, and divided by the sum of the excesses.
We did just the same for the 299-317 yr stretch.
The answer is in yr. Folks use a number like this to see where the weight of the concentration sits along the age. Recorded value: 358.0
